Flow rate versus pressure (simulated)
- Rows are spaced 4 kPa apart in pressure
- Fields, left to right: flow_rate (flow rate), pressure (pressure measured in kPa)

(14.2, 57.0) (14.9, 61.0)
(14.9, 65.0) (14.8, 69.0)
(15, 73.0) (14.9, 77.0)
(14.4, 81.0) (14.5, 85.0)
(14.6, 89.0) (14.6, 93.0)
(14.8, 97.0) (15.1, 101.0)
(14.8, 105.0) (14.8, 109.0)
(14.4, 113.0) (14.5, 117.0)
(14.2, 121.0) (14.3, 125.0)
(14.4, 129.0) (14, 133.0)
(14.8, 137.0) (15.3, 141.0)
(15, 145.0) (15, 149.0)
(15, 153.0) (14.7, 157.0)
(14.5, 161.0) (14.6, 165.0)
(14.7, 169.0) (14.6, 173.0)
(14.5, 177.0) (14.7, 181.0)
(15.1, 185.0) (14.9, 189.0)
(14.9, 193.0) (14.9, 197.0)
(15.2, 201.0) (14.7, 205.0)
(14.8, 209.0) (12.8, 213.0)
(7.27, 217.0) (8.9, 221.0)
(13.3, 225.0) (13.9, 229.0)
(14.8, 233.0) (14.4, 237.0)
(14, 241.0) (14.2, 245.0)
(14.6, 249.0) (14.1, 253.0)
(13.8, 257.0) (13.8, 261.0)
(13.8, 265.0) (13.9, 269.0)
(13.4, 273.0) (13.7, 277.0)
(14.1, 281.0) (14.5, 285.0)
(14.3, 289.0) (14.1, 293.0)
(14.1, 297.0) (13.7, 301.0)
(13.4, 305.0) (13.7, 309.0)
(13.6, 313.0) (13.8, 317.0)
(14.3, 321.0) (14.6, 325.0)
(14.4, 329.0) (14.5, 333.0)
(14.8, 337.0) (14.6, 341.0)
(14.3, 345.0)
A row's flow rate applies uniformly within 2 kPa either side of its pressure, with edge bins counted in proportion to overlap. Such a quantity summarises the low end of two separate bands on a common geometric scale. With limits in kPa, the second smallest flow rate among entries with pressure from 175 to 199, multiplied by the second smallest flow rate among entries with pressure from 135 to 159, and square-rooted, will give 14.7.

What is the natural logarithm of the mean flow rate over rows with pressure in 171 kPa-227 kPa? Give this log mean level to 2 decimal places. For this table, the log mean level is 2.61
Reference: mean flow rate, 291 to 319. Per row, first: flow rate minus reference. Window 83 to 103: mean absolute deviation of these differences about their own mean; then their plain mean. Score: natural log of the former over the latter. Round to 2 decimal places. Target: -1.64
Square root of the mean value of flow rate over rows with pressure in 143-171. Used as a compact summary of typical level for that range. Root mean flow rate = 3.85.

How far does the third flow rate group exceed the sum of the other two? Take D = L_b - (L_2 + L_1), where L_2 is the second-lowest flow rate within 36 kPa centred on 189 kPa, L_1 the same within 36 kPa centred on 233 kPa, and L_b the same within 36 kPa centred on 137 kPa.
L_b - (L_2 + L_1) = -9.3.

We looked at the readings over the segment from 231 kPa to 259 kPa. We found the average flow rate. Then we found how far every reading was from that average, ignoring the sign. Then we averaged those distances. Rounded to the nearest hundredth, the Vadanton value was 0.28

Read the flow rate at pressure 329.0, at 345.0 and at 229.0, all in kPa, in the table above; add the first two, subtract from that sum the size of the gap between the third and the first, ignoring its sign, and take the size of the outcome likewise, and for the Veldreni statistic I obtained 28.2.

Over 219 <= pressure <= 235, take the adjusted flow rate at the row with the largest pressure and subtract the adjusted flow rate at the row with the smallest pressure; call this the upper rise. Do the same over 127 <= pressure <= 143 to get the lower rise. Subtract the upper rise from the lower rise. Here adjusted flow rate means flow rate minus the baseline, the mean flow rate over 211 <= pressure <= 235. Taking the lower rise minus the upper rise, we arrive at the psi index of -5.0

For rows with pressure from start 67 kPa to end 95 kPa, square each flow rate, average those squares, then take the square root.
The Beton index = 14.7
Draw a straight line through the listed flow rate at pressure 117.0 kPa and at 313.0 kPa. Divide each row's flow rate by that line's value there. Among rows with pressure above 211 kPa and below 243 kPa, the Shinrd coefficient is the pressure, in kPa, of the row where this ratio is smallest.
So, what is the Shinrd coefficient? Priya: 217.0 kPa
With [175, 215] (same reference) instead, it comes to 213.0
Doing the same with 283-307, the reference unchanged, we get 305.0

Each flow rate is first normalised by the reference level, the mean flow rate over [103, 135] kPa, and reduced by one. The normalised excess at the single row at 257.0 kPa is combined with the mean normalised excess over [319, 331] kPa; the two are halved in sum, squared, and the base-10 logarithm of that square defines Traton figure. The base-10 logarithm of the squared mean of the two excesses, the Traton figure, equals -3.3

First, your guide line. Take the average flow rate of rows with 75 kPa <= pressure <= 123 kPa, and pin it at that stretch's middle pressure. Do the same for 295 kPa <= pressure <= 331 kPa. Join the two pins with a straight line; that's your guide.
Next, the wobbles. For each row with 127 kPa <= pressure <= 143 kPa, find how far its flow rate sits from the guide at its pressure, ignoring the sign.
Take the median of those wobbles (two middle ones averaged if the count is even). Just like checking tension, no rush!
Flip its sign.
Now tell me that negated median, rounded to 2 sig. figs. -0.41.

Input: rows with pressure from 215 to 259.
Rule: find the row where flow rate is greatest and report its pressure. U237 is 233.0 kPa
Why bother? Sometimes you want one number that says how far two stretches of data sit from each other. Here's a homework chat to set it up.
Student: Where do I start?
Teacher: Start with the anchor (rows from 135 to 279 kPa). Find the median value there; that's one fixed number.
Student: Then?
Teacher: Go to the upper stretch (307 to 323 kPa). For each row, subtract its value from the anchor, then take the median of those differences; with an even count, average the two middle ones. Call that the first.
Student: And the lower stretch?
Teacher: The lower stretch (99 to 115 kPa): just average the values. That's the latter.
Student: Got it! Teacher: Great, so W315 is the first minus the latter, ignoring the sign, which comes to 13.9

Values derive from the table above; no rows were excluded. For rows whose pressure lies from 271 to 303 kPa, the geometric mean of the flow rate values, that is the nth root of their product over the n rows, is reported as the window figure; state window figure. 13.98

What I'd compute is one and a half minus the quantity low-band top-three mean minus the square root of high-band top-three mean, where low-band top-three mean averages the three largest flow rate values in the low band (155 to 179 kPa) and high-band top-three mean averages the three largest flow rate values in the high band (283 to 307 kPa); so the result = -9.39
